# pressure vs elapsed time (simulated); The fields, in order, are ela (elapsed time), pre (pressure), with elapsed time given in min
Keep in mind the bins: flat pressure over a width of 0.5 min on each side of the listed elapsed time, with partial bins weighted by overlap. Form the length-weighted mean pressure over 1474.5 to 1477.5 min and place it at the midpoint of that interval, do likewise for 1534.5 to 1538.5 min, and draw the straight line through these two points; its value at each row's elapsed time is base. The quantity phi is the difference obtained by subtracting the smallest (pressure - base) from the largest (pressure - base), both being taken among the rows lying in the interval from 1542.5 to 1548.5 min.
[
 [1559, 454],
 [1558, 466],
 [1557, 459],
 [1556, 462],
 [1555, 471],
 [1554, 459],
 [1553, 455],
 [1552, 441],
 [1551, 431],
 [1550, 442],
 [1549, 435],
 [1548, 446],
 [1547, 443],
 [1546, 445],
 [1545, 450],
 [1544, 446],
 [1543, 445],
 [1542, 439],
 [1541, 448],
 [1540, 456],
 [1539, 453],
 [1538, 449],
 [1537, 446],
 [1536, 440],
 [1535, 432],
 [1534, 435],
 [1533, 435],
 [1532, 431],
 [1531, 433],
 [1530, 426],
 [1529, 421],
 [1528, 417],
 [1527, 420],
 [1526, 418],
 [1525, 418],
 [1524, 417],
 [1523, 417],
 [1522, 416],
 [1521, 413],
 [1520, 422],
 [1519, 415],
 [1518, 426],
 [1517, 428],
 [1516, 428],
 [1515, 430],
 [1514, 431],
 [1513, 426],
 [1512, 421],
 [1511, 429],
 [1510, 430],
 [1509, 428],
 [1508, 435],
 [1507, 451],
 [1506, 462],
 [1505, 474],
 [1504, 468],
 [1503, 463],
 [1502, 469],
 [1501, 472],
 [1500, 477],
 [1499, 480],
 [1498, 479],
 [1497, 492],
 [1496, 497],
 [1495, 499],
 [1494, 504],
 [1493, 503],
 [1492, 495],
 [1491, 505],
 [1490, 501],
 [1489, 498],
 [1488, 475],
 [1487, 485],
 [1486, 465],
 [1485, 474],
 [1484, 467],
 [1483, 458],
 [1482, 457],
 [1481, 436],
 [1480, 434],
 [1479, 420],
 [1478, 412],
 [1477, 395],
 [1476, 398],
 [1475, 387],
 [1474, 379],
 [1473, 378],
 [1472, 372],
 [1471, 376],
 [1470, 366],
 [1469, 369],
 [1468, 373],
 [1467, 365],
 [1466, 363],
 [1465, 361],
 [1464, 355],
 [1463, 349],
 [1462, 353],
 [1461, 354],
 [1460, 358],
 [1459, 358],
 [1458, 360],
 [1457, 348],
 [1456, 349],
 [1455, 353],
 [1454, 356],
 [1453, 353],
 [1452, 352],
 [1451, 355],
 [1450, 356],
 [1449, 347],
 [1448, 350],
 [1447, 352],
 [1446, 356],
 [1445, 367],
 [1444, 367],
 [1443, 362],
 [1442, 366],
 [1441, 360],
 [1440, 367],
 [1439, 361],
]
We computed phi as 9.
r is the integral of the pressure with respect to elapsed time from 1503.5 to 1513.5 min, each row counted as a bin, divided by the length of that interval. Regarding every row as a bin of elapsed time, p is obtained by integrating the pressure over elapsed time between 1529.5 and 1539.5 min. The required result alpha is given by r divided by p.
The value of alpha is 0.101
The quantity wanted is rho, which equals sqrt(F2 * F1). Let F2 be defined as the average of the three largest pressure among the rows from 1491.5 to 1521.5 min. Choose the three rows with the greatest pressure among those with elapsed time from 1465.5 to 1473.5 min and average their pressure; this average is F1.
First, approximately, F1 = 376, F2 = 502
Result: 434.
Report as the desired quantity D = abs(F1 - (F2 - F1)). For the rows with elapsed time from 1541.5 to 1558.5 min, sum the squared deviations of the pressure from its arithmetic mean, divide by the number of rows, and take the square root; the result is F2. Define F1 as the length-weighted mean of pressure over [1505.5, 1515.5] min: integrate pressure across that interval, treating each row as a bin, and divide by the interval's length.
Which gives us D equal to 858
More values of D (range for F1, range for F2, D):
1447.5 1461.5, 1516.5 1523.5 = 702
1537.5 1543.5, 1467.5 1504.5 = 849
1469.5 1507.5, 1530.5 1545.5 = 899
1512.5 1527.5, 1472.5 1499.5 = 801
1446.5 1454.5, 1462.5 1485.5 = 667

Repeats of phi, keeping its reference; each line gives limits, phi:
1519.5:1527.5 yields 10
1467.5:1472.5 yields 9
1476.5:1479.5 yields 23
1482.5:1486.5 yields 14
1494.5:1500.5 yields 26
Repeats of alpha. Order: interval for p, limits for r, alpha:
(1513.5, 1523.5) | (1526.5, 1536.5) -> 0.102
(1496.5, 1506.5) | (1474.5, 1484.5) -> 0.090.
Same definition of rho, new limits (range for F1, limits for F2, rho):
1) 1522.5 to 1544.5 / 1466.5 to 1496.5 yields 478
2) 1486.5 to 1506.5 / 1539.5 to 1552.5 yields 477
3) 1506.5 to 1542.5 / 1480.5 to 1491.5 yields 477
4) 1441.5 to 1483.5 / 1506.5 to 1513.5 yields 444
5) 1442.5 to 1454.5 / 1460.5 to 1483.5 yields 406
